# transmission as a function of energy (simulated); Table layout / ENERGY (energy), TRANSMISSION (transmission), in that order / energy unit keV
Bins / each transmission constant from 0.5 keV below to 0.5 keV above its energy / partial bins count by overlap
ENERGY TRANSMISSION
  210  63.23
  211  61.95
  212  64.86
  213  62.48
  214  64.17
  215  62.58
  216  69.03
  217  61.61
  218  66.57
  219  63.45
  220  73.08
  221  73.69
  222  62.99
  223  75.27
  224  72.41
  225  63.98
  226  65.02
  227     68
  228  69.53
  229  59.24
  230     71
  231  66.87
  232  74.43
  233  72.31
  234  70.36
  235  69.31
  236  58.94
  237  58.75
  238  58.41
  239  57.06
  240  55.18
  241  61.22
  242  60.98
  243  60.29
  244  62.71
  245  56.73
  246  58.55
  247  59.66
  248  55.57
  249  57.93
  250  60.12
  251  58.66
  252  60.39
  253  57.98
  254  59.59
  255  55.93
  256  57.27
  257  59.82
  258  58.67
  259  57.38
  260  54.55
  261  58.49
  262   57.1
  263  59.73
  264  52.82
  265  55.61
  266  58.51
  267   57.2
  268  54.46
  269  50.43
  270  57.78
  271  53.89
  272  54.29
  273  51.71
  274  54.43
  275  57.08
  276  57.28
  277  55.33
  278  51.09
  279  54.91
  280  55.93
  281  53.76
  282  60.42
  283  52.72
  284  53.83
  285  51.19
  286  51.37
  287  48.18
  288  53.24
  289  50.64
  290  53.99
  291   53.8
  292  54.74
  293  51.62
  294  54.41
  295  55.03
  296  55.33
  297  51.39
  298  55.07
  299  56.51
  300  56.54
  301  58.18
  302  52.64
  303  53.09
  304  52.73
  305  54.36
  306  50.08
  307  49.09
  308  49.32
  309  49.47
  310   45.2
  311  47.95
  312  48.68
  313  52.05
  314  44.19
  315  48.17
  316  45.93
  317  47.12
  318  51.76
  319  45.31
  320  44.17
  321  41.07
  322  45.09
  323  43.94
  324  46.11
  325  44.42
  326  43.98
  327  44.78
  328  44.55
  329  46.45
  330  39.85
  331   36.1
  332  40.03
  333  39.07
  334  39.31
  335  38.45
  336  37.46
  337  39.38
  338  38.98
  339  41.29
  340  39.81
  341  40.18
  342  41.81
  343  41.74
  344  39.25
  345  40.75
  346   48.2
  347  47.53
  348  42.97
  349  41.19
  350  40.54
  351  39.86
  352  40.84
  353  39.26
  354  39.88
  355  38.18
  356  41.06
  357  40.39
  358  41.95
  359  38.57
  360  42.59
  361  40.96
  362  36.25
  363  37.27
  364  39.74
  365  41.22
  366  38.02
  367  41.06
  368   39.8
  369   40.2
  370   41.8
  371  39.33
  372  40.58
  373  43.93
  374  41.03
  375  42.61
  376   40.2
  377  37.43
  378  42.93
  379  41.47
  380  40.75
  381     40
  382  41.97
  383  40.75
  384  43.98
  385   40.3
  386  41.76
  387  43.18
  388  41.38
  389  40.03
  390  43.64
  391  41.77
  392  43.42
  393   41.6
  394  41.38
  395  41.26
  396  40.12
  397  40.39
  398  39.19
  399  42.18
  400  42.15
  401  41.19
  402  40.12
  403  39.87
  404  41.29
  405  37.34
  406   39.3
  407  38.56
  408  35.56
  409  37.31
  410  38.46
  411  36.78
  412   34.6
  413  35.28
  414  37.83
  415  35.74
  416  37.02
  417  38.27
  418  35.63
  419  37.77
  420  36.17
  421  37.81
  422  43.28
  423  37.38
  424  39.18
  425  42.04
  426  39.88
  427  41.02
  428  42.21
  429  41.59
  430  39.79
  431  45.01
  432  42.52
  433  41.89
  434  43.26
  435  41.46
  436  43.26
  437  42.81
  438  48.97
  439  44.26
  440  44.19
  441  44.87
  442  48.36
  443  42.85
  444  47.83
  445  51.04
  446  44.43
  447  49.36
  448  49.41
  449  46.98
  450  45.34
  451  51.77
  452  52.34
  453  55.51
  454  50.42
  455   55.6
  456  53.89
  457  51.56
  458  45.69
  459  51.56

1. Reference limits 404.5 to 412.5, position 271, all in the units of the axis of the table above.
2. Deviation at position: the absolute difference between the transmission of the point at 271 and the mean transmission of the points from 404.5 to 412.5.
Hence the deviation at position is 17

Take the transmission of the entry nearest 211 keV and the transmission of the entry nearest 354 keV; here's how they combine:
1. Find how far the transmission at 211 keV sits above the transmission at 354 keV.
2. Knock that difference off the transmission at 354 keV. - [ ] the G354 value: 18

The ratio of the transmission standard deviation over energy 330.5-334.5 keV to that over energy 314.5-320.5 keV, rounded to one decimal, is 0.6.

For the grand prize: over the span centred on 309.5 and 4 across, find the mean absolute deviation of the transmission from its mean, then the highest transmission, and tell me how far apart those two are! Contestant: 48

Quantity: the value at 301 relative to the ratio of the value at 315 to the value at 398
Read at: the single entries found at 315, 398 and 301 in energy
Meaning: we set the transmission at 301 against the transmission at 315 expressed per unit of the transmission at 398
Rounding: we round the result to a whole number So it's 47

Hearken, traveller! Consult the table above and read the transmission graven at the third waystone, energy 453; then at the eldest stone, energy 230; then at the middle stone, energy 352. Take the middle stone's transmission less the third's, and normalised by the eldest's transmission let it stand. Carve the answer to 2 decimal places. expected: -0.21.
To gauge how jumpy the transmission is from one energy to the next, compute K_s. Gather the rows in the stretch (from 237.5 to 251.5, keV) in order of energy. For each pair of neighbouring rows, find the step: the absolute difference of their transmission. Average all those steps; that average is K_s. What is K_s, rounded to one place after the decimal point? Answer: 2.4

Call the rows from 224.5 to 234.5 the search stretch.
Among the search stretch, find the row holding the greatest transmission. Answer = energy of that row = 232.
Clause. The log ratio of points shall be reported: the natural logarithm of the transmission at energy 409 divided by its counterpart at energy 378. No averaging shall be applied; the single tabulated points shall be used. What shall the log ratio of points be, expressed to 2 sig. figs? -0.14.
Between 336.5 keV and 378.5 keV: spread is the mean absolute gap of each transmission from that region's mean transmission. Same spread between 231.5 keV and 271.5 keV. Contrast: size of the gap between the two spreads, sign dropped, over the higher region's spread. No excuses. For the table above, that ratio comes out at 1.0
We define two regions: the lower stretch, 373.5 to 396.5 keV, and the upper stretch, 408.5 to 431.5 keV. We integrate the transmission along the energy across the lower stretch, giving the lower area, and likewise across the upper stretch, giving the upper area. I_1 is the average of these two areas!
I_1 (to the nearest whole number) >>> 922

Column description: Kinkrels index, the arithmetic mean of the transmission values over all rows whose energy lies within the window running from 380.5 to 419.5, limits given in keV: 40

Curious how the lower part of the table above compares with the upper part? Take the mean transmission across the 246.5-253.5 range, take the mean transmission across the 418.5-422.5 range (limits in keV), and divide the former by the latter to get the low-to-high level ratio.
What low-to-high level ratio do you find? 1.51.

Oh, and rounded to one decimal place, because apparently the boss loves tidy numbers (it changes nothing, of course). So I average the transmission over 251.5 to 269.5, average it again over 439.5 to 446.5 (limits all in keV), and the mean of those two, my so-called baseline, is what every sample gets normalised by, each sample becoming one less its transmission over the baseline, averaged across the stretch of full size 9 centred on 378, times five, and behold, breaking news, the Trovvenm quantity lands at 1.0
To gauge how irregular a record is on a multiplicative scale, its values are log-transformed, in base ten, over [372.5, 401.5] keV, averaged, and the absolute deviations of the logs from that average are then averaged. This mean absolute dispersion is 0.012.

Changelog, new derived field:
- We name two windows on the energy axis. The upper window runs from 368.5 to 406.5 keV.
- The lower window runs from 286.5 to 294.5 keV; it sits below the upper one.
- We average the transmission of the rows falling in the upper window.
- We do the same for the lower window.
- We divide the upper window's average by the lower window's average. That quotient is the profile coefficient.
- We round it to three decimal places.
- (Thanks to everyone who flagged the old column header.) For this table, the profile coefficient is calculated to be 0.782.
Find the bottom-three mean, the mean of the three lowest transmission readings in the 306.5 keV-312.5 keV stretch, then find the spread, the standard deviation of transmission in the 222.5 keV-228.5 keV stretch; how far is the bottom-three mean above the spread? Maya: 43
